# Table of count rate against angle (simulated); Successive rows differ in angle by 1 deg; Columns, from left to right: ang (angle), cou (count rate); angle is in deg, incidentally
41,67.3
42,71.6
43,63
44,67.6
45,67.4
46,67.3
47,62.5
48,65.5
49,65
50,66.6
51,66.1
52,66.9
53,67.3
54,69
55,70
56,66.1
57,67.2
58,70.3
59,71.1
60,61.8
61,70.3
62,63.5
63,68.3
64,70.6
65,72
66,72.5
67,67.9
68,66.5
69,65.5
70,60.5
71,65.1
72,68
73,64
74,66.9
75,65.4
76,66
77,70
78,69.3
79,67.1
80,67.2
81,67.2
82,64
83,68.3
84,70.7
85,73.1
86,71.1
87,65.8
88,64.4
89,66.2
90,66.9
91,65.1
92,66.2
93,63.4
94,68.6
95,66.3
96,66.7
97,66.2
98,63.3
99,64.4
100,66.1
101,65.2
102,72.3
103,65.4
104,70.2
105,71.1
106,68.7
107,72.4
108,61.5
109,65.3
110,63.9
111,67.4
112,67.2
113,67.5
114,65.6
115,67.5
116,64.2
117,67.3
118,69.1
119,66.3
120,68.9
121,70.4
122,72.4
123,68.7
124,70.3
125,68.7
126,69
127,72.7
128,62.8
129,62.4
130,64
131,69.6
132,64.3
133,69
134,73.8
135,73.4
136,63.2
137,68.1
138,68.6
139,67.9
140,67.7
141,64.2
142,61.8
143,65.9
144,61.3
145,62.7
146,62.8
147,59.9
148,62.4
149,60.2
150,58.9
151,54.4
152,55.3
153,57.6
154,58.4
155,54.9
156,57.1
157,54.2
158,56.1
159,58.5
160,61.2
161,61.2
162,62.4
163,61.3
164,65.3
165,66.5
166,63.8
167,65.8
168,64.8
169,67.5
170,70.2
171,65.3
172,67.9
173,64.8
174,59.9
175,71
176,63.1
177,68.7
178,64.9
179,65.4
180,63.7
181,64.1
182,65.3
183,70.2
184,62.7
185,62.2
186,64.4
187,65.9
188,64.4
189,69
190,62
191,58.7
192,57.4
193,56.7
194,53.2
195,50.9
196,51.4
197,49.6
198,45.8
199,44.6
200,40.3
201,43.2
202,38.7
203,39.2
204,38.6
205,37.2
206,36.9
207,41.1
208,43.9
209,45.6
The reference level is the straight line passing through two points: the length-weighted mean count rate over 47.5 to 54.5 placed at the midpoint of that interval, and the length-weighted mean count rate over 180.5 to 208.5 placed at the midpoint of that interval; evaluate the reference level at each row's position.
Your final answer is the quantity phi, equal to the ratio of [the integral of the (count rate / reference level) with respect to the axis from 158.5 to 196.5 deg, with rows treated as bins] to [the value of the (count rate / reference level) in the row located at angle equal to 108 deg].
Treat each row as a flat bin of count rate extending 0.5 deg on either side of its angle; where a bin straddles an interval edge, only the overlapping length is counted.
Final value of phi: 44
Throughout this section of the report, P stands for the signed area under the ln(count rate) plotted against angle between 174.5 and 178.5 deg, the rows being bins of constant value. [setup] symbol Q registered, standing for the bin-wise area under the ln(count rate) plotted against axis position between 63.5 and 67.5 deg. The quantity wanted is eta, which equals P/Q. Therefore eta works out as 0.99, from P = 16.8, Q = 17.0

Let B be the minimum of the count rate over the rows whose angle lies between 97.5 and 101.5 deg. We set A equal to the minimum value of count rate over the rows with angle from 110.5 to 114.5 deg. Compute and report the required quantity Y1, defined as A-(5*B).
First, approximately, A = 65.6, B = 63.3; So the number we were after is -251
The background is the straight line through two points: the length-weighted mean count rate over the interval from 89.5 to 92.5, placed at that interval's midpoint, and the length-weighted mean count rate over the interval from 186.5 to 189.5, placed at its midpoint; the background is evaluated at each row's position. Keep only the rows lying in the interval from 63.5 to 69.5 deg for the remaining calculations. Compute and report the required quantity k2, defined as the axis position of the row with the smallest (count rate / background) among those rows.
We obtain 69 deg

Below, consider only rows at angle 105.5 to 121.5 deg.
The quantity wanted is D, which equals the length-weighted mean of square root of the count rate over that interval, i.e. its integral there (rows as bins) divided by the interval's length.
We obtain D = 8.19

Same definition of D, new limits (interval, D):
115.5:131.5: 8.24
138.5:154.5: 7.83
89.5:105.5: 8.17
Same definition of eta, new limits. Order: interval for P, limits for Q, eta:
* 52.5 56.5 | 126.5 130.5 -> 1.01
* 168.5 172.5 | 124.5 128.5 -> 1.00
